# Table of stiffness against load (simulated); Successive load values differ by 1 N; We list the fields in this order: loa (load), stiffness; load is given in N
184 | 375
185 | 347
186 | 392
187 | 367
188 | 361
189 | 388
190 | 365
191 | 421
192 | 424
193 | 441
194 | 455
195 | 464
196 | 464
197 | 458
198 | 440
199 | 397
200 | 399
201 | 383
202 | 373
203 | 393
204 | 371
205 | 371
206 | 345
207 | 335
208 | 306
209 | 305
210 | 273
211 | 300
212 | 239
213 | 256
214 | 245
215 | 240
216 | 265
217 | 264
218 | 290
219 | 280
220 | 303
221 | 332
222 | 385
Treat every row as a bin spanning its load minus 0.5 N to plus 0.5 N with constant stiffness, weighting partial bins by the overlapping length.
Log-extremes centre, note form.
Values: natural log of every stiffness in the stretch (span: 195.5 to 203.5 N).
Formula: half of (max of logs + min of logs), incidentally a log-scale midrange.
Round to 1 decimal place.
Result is 6.0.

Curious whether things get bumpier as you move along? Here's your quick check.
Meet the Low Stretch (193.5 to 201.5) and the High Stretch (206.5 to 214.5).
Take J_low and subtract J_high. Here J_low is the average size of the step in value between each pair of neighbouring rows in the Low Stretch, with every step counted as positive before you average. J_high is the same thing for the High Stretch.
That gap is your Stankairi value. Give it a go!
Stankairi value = -12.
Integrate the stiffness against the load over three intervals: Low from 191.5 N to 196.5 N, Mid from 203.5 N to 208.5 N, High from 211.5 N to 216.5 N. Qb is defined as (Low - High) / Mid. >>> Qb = 0.58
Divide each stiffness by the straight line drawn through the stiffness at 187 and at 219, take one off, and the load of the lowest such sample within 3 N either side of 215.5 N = 215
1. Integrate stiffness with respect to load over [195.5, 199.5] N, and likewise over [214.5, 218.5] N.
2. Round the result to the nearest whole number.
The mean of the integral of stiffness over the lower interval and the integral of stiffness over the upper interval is 1409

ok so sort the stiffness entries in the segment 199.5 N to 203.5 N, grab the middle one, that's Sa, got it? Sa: 388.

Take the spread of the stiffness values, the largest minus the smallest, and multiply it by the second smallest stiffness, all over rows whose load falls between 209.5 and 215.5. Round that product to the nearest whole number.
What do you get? 14640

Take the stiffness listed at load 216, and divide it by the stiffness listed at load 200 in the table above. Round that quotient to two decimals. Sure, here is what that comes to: 0.66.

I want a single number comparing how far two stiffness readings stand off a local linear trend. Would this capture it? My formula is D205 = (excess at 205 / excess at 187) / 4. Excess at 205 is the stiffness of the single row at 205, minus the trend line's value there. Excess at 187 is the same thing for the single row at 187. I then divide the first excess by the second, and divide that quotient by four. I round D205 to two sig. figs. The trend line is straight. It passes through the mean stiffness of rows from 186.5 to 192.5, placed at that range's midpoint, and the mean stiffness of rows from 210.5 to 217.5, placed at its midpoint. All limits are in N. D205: -0.48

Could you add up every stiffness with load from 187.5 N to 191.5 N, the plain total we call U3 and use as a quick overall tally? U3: 1535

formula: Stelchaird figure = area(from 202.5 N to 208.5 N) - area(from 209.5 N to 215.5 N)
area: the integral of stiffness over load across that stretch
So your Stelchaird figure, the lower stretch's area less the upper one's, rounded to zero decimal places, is 568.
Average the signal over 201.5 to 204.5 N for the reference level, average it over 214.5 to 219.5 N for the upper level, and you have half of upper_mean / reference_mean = 0.35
